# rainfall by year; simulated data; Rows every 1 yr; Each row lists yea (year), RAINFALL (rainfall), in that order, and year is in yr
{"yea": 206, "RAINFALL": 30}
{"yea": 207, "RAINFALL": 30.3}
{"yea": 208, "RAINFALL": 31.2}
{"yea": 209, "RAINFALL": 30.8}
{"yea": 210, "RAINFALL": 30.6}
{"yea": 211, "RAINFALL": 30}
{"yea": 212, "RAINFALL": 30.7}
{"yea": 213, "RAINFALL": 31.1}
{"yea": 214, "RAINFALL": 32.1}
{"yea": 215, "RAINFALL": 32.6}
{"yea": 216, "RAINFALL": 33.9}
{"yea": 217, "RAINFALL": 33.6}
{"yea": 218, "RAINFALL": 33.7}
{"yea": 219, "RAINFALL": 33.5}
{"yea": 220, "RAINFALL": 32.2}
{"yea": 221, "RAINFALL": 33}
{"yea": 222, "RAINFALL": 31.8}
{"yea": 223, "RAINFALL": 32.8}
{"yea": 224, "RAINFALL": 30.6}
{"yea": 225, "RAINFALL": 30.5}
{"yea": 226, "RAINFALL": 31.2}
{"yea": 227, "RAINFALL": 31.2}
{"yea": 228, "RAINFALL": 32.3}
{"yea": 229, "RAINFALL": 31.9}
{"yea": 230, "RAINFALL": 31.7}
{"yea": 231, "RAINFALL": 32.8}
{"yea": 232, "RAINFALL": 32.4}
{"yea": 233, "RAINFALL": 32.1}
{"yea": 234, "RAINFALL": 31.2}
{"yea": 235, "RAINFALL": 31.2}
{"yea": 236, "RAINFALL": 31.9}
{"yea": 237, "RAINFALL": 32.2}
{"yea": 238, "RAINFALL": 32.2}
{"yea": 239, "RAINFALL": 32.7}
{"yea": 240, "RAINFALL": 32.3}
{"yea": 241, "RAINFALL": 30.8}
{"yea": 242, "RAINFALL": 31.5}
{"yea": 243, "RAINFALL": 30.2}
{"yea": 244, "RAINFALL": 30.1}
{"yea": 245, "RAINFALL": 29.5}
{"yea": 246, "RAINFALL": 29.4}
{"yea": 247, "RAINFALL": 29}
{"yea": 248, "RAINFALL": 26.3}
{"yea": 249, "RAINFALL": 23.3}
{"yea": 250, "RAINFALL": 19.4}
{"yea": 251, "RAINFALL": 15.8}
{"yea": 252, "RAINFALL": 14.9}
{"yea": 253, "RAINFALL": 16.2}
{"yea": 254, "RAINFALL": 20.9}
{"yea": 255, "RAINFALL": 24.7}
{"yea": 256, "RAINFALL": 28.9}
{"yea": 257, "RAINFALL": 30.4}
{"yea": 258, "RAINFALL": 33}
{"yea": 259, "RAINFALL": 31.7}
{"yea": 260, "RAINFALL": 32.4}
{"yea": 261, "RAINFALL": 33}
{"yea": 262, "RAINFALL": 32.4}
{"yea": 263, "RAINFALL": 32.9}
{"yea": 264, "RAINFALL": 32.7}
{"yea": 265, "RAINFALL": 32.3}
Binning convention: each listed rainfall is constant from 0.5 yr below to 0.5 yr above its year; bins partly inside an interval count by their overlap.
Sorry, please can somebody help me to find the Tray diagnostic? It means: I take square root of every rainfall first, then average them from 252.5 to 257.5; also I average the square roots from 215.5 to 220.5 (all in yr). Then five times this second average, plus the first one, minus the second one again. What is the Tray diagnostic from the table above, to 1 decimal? 28.0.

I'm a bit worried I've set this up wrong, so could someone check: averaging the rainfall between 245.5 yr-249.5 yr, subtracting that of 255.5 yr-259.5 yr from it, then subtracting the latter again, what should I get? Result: -35.0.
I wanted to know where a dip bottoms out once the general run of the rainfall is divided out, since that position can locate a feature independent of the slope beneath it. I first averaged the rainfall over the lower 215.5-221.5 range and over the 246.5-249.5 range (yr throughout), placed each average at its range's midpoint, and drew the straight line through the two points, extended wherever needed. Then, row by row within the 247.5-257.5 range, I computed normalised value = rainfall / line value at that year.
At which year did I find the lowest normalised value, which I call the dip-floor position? 252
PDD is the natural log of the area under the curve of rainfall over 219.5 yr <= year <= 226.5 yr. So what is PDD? 5.40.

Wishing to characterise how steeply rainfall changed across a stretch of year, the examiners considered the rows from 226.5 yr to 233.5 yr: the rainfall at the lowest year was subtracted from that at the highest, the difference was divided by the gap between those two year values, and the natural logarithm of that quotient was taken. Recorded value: -1.9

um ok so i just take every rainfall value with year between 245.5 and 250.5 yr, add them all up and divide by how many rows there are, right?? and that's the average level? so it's 25.5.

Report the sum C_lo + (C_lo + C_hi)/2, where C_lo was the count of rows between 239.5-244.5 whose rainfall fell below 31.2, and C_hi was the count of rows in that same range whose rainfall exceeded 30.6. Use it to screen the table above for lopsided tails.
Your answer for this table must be 6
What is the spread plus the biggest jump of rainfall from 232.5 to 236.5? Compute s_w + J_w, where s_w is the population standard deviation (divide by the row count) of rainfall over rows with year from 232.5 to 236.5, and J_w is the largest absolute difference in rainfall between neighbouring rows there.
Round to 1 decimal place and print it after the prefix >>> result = 1.3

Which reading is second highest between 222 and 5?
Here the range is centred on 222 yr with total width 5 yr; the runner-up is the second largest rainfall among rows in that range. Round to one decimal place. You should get 32.8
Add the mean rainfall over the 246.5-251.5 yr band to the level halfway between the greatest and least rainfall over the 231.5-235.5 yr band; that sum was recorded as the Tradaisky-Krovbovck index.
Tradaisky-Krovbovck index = 55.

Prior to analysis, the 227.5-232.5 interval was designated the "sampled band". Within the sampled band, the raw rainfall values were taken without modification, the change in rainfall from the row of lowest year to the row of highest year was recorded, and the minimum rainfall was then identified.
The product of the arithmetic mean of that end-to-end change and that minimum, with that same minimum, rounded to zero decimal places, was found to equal 504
